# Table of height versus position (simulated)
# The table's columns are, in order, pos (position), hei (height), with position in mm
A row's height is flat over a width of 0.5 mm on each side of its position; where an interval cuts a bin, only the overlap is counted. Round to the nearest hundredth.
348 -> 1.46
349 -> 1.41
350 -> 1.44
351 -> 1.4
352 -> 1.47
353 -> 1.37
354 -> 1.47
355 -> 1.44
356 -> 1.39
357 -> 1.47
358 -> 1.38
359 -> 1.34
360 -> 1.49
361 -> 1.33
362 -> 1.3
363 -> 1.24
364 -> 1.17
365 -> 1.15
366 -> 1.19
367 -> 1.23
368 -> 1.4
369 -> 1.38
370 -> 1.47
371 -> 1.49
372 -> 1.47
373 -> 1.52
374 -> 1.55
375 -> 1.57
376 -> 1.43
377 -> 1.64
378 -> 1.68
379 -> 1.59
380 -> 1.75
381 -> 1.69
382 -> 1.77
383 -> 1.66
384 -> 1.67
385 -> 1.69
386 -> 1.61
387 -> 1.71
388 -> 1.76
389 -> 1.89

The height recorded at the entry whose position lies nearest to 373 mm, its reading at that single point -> 1.52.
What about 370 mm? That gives 1.47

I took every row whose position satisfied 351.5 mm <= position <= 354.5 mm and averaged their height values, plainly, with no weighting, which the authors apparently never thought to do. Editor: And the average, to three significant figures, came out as 1.44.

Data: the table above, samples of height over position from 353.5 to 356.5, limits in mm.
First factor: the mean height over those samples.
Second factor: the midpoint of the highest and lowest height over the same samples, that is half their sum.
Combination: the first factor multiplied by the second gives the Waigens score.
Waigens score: 2.0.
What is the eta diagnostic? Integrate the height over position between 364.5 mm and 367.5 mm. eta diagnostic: 3.6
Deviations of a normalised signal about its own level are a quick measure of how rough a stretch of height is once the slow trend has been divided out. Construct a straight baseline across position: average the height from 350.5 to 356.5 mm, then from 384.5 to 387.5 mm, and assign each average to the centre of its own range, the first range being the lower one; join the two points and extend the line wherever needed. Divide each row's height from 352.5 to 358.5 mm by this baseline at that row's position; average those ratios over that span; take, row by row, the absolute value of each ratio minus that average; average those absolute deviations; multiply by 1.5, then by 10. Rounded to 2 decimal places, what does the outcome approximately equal 0.43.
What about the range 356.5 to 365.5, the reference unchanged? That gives 1.08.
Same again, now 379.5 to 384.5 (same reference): 0.44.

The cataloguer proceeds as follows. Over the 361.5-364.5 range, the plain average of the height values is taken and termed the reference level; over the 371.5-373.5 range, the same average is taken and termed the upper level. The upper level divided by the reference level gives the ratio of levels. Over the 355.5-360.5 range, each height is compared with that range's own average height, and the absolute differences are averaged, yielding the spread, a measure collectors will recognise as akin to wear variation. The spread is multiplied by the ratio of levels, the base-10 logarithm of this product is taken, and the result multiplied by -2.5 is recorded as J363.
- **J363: 2.99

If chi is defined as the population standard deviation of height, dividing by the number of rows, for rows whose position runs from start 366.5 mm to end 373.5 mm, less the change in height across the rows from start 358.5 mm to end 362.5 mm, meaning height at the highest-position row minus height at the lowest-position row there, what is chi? 0.13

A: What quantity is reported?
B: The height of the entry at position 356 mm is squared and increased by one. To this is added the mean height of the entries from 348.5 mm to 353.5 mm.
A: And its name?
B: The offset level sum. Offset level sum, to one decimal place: 4.4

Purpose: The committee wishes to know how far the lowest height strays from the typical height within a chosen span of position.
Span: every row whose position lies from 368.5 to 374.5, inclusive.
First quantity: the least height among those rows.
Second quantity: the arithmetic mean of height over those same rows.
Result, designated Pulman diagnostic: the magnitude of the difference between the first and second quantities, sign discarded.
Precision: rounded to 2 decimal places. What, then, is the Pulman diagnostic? 0.10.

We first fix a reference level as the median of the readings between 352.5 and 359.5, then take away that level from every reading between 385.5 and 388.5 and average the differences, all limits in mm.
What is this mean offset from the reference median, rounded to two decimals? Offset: 0.30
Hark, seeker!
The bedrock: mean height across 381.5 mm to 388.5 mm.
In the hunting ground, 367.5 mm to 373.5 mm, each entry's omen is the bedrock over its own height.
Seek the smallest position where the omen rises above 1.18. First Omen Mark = 368 mm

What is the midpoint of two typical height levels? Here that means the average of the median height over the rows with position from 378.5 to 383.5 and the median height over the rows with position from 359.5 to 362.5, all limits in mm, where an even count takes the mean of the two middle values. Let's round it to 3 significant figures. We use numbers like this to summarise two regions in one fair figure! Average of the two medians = 1.51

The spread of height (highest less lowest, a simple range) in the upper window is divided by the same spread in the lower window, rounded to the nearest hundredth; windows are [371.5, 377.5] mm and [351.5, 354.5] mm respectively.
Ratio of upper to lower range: 2.10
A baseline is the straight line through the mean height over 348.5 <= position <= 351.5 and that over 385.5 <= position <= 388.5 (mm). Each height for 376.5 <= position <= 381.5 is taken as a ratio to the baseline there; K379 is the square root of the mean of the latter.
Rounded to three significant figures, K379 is 1.01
